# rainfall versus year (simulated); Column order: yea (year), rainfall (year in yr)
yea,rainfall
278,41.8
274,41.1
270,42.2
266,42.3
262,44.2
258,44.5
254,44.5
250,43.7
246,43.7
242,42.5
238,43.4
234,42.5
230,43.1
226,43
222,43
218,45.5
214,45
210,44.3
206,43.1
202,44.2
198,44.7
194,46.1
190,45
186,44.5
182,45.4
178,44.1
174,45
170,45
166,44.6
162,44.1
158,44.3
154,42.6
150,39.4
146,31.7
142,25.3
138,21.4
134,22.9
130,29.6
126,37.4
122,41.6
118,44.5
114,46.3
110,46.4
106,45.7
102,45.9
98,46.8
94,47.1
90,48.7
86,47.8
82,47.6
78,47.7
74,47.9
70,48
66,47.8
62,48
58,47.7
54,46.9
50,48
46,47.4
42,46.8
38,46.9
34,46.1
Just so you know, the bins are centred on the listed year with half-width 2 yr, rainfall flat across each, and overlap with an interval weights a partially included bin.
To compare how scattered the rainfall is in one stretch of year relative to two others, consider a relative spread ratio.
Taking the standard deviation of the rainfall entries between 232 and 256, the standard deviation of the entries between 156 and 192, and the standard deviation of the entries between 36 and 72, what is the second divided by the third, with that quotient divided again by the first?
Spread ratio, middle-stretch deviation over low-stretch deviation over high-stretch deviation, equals 1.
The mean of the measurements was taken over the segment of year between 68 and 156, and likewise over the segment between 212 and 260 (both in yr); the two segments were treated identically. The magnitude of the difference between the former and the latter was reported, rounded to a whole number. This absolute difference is 3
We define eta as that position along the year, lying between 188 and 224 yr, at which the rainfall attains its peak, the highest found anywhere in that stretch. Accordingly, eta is 194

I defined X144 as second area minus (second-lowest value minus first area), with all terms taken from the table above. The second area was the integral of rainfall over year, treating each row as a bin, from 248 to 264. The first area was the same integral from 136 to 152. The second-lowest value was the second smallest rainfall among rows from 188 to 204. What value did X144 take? 1134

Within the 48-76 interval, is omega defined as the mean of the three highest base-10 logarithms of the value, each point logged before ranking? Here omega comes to 1.68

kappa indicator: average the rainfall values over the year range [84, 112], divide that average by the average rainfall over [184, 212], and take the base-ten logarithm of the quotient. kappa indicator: 0.022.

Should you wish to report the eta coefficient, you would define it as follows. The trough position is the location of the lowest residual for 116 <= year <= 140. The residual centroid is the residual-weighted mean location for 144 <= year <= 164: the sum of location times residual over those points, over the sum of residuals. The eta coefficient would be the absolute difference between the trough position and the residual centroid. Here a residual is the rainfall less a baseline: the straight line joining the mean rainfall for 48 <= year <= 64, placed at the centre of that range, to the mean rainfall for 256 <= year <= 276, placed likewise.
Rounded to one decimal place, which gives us 11.1 yr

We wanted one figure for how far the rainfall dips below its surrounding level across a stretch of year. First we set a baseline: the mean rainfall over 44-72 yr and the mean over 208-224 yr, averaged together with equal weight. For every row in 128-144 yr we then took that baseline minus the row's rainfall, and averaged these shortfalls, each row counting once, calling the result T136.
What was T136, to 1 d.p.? 21.3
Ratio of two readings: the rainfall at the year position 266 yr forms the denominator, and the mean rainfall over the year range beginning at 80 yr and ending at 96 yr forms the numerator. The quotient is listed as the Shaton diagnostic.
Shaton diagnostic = 1.13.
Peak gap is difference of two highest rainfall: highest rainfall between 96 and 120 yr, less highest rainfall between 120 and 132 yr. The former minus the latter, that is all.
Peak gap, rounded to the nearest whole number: 5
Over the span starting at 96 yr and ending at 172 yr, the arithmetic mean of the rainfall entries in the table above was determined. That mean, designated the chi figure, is 39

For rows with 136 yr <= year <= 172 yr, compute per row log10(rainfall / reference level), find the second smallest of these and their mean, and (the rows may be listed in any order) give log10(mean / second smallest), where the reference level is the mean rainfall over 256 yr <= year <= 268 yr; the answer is -0.48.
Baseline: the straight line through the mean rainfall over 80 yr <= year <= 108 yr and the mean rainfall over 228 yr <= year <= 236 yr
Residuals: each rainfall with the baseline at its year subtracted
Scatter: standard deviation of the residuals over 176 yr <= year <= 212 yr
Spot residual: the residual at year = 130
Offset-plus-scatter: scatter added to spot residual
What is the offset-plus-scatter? -16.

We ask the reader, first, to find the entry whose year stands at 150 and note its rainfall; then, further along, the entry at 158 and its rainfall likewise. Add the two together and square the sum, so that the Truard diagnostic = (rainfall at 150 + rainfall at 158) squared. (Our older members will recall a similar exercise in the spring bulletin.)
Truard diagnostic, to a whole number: 7006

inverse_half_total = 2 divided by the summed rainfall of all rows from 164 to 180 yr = 0.011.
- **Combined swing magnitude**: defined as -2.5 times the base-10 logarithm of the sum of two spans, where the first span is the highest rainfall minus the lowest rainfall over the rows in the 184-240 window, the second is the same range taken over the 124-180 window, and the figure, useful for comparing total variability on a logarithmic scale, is -3.6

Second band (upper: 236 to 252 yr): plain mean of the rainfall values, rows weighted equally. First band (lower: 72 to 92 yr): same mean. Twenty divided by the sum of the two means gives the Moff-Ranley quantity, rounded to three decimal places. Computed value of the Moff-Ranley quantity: 0.219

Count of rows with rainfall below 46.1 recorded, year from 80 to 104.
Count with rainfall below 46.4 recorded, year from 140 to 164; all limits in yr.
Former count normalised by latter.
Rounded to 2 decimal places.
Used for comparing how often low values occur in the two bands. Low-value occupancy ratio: 0.17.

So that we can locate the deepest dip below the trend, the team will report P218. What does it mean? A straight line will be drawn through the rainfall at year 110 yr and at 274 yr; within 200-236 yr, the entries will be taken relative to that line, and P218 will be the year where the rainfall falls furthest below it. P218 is 206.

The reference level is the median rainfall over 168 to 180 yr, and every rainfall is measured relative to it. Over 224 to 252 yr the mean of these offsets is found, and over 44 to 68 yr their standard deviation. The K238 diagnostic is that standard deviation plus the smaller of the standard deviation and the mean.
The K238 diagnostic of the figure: -1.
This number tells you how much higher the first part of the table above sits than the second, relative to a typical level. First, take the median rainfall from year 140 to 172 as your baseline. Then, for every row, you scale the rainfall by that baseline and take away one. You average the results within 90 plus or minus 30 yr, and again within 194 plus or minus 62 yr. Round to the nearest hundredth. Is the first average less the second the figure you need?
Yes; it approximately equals 0.13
